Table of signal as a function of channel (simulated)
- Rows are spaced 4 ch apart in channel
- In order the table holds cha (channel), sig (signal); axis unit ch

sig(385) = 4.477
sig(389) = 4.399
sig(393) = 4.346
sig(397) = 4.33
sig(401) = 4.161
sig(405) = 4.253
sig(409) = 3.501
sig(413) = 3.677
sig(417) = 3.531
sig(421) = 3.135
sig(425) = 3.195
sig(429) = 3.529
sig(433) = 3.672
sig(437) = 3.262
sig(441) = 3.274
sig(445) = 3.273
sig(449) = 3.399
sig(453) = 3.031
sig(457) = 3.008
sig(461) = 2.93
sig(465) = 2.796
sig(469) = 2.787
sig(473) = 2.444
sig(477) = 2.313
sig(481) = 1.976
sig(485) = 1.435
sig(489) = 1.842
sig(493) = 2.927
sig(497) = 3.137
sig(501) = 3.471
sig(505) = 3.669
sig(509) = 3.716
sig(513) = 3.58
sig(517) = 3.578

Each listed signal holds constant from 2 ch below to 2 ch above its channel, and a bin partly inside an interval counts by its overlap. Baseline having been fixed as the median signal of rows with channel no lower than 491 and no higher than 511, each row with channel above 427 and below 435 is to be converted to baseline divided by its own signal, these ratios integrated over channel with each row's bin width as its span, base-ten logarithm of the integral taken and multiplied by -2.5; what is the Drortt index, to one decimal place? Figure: -2.2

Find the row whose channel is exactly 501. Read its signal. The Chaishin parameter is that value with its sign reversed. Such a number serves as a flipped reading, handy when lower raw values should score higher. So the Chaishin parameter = -3.47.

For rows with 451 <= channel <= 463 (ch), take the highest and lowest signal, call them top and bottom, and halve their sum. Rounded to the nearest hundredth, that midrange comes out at 2.98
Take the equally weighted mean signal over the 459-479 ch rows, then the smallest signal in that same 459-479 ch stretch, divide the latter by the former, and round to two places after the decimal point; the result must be 0.87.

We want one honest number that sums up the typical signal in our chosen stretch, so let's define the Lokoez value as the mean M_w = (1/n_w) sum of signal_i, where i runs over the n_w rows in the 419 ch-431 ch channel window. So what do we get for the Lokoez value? 3.3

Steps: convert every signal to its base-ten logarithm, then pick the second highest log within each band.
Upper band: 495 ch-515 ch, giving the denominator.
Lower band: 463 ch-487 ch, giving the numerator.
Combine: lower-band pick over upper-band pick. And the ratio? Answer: 0.79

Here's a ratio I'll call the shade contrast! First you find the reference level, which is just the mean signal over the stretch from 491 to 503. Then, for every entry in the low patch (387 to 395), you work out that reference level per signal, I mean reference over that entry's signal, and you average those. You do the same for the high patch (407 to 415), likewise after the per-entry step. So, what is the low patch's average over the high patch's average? 0.82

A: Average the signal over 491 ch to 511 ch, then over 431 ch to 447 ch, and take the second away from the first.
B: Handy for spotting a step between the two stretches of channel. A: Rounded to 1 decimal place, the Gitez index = 0.0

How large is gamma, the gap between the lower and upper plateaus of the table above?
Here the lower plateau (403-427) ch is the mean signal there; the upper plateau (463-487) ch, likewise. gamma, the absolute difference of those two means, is 1.3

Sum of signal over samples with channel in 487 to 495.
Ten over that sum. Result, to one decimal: 2.1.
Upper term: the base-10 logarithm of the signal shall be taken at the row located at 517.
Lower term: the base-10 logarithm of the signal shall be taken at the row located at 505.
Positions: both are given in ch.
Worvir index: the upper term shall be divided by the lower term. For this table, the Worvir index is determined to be 0.98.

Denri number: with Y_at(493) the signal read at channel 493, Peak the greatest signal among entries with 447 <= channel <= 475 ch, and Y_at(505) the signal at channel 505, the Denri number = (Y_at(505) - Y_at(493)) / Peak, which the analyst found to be 0.22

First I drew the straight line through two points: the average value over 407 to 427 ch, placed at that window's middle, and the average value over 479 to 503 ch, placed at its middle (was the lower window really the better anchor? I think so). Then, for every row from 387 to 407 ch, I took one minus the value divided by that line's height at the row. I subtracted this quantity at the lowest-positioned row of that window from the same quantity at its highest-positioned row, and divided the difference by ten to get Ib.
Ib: -0.0026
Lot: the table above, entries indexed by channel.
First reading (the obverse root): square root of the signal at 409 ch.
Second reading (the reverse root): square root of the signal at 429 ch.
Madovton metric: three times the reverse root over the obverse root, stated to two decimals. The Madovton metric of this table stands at 3.01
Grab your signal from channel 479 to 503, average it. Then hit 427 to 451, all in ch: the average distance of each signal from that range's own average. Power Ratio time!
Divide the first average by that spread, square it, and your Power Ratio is 345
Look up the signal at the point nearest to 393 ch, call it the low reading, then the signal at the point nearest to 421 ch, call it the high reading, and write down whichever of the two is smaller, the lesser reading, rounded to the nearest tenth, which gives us 3.1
